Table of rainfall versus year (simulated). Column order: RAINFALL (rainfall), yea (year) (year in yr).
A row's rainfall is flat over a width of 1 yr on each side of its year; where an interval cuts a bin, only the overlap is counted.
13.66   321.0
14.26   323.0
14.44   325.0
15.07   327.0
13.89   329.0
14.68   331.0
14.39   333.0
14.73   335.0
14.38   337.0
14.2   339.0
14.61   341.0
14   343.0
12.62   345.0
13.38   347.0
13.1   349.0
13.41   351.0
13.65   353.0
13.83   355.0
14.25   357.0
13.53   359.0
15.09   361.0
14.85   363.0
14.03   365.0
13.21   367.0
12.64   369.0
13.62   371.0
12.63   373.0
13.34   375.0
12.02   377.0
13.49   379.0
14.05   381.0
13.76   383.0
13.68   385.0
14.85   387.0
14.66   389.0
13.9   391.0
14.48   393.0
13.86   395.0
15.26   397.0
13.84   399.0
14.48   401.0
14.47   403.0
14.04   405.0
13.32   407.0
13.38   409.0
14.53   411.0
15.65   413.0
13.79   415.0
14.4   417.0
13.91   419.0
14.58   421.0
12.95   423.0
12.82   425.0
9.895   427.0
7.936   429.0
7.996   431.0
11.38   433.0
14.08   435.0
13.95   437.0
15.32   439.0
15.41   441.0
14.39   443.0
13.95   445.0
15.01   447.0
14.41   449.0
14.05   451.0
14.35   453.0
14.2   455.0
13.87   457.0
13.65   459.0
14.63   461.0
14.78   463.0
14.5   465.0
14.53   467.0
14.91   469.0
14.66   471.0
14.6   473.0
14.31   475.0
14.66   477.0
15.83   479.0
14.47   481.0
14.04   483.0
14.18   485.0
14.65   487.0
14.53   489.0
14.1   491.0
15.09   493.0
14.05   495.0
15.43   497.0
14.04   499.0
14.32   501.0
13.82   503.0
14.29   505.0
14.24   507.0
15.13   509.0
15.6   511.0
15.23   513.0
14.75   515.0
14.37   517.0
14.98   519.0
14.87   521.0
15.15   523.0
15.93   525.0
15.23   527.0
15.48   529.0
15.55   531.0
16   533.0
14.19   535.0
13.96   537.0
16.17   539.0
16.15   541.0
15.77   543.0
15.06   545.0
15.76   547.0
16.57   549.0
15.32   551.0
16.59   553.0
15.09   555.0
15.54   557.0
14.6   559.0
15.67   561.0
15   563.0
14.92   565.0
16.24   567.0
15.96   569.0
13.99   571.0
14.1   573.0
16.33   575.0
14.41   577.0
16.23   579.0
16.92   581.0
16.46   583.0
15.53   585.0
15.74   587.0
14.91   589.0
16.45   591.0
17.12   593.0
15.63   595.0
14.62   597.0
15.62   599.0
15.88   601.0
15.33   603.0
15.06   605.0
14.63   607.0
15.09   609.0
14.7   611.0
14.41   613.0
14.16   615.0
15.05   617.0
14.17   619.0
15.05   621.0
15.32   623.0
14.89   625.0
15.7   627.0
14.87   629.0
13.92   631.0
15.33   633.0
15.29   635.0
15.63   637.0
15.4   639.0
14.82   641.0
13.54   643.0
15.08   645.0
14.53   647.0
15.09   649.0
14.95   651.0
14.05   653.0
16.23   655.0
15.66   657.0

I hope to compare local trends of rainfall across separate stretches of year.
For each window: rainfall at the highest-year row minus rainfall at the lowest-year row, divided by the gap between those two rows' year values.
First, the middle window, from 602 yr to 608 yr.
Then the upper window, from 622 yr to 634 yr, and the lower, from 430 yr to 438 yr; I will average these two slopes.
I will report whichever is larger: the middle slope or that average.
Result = 0.50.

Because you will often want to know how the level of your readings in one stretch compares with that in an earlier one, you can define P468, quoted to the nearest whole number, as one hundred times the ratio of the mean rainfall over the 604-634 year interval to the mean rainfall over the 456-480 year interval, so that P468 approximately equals 102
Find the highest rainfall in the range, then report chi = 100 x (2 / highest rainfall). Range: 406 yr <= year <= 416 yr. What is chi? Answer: 12.8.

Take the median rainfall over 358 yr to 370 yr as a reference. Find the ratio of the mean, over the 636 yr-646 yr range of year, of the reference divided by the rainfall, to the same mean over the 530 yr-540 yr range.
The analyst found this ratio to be 1.02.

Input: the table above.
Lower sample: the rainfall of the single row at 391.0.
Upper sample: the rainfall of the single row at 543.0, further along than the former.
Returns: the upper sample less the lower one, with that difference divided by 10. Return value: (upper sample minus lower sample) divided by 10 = 0.19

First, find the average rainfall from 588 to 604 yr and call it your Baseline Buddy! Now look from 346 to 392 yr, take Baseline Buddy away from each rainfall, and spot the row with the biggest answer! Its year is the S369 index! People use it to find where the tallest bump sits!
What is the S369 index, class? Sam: 361.0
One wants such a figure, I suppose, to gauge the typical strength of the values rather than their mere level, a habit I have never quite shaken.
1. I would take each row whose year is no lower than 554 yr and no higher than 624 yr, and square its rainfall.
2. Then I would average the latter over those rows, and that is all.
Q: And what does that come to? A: 235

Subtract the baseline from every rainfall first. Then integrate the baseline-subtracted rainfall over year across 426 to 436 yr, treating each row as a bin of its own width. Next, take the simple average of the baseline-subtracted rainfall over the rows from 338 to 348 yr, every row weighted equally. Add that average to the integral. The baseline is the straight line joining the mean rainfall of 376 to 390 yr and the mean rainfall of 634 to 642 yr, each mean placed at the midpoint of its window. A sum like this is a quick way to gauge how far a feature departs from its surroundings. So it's -38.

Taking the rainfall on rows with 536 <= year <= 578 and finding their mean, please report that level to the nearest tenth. 15.4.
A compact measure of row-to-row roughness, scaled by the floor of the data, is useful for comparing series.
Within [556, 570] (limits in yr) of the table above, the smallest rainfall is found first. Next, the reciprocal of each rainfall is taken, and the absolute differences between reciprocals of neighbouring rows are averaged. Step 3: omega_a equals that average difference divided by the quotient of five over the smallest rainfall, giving 0.009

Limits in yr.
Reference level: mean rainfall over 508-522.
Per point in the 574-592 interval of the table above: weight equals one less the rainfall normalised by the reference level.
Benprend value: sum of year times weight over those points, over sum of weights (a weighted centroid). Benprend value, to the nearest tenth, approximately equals 582.9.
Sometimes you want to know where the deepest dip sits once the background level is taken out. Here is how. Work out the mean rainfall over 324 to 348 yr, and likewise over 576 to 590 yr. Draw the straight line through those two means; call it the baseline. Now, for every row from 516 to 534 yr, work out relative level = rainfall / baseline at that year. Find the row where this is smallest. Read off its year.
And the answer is 517.0 yr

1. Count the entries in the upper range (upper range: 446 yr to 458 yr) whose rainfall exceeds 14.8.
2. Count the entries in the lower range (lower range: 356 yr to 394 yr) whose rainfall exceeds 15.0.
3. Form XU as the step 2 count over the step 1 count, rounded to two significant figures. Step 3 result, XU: 1.0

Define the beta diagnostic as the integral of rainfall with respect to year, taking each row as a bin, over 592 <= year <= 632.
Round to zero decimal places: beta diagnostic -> 602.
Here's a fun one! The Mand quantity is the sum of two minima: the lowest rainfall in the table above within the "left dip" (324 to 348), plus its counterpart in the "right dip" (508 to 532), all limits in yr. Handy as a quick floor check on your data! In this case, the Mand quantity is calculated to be 27.0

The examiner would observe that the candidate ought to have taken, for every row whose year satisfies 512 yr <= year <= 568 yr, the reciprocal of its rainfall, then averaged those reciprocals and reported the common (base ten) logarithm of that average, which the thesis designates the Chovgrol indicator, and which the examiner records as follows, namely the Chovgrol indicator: -1.19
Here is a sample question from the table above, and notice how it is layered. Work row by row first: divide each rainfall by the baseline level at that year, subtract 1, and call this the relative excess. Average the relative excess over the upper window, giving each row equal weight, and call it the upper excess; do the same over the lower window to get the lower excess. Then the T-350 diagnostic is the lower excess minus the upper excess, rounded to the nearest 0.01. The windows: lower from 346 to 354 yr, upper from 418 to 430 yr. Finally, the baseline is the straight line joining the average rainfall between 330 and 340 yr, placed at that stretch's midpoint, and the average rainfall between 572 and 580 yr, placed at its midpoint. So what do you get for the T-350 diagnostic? 0.11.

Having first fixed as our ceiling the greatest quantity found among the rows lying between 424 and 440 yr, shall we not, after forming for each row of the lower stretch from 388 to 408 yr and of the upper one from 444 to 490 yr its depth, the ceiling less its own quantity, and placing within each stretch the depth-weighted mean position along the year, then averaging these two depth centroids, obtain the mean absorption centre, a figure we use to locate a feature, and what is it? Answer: 432.1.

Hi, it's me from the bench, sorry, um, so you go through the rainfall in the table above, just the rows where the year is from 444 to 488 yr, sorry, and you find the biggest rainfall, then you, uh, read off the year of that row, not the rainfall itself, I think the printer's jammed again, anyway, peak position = 479.0 yr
